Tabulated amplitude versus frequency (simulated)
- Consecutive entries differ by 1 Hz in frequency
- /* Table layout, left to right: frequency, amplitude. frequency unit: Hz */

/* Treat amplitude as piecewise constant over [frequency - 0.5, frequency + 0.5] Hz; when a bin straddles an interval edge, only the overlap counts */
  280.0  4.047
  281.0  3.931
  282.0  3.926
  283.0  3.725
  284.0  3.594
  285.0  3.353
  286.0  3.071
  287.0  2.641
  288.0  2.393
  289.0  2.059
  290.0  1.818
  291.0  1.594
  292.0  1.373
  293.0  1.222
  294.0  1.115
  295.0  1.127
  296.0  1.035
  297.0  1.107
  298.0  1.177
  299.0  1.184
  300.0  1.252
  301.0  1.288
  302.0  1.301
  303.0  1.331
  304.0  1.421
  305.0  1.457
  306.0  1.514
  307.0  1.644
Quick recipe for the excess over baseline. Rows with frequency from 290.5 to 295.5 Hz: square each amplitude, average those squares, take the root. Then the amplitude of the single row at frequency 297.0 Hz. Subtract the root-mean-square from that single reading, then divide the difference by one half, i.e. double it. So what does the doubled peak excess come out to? -0.4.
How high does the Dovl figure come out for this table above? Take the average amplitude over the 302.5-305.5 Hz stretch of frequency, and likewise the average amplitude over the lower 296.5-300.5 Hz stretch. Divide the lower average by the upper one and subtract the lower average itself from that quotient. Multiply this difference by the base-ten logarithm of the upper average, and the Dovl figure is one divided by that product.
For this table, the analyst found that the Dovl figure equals -20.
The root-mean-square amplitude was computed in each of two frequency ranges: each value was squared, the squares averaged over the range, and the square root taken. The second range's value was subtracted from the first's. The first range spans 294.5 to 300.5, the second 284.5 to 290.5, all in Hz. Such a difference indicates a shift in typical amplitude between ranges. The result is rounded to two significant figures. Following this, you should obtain -1.5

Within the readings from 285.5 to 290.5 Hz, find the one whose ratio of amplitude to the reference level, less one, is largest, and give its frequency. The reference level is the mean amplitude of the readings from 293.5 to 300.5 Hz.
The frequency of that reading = 286.0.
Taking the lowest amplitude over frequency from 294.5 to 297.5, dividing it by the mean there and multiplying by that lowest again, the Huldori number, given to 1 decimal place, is 1.0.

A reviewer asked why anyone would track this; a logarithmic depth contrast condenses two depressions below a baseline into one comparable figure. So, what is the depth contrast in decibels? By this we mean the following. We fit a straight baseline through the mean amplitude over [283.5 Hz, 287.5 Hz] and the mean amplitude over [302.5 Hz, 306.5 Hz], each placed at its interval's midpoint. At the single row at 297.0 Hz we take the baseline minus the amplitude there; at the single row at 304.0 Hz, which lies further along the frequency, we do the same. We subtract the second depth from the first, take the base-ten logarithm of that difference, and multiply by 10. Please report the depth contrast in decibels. -0.2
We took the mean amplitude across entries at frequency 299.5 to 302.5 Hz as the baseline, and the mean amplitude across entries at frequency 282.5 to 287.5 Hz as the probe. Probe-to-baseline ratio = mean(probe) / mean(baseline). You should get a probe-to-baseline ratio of 2.6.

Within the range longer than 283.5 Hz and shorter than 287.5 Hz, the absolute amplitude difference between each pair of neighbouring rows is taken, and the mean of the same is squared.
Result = 0.10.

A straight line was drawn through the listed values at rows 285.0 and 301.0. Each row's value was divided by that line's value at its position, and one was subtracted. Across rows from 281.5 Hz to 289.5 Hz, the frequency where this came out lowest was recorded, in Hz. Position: 289.0 Hz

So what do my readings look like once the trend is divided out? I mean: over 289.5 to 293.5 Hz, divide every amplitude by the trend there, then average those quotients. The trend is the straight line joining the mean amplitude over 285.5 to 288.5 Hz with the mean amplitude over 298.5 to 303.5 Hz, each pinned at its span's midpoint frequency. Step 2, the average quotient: 0.667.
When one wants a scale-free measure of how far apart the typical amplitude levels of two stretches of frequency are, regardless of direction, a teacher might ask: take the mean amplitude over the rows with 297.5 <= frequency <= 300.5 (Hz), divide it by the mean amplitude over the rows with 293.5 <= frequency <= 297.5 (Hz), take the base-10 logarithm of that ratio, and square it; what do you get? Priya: 0.00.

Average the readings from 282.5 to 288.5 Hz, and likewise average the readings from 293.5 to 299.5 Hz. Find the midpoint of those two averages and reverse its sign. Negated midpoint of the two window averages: -2.1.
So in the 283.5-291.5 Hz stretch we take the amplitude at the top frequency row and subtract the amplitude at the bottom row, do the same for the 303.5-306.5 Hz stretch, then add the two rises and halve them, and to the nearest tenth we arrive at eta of -1.0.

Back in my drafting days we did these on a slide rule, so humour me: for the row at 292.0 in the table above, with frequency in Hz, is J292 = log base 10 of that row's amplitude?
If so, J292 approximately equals 0.14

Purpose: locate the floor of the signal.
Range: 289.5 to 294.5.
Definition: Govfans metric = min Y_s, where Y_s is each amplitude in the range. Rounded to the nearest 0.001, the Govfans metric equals 1.115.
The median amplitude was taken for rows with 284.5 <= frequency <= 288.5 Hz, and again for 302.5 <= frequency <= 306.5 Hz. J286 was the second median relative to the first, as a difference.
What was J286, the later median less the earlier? -1.4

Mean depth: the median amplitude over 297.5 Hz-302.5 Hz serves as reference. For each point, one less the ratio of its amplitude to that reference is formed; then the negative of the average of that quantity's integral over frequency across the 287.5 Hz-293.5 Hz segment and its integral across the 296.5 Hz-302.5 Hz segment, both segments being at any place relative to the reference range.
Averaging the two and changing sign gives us 1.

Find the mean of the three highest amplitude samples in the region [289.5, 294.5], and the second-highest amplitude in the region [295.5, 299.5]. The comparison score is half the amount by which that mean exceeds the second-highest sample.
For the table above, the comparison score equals 0.2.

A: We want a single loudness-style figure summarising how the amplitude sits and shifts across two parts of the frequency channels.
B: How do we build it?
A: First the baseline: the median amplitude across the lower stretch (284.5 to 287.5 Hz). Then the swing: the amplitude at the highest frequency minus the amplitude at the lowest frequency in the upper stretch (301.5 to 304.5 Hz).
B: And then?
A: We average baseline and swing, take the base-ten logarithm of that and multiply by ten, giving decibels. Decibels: 2.0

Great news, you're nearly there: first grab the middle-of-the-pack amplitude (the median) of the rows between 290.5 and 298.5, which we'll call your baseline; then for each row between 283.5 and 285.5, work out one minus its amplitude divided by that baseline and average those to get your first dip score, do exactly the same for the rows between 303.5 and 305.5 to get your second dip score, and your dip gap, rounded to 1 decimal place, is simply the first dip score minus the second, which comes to -1.8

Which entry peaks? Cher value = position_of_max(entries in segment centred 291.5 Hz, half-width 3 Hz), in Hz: 289.0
